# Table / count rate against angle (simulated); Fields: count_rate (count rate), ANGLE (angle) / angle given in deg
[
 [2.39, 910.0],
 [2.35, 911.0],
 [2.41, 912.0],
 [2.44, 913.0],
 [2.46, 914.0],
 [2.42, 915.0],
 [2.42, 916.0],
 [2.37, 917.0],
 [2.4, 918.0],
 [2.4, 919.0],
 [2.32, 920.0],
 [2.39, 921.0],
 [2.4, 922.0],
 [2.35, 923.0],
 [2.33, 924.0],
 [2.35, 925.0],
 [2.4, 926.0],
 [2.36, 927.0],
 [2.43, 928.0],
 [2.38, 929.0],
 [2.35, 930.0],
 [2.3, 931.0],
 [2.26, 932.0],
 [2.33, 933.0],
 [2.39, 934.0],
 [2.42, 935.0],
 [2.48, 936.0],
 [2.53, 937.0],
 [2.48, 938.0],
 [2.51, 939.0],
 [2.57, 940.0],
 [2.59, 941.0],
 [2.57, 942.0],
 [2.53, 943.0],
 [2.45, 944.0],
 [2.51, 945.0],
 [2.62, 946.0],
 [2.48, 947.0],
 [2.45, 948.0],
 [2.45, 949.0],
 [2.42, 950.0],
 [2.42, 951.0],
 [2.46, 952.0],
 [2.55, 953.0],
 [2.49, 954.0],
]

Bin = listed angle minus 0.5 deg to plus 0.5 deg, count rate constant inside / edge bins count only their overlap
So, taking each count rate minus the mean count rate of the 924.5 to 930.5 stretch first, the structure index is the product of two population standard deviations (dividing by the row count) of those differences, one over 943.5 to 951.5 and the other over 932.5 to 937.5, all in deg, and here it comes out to 0.0043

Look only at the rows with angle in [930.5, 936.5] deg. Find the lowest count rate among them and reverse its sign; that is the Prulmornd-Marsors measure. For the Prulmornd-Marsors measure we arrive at -2.26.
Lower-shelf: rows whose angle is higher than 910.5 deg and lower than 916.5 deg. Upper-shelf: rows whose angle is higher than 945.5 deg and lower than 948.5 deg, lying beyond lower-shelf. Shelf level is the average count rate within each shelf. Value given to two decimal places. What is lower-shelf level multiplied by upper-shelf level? 6.08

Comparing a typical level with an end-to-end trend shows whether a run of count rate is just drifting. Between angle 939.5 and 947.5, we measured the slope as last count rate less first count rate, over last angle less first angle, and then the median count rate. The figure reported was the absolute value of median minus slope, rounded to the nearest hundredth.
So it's 2.56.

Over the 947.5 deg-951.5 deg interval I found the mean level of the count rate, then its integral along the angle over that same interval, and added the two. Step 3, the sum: 12.2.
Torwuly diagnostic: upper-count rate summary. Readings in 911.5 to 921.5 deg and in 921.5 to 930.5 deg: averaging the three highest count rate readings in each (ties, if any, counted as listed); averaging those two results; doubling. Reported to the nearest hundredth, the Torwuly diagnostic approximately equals 4.85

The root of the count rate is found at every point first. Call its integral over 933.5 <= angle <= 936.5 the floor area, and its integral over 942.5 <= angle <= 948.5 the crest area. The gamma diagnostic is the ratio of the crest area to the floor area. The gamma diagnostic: 2.0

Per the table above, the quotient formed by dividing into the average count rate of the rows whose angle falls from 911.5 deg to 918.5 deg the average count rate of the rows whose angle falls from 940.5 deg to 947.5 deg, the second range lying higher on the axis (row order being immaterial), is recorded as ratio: 0.95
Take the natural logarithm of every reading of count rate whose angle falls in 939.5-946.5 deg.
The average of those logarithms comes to 0.94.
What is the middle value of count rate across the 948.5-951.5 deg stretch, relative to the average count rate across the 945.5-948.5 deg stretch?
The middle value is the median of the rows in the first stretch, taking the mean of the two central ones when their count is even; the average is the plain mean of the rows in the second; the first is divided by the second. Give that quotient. 0.96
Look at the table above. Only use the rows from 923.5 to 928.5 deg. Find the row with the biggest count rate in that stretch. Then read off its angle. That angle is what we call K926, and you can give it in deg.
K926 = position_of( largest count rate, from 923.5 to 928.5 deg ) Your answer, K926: 928.0 deg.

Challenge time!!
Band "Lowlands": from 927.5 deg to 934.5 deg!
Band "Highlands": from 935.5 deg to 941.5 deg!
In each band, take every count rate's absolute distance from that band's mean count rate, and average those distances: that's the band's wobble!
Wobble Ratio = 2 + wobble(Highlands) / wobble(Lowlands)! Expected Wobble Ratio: 2.82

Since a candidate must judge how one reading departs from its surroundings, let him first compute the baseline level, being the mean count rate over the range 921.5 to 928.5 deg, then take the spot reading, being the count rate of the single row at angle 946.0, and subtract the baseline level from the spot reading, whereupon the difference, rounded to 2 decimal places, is 0.25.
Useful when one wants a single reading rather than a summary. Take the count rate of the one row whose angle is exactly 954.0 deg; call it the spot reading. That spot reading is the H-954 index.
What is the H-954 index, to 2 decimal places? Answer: 2.49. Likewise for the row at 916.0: 2.42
